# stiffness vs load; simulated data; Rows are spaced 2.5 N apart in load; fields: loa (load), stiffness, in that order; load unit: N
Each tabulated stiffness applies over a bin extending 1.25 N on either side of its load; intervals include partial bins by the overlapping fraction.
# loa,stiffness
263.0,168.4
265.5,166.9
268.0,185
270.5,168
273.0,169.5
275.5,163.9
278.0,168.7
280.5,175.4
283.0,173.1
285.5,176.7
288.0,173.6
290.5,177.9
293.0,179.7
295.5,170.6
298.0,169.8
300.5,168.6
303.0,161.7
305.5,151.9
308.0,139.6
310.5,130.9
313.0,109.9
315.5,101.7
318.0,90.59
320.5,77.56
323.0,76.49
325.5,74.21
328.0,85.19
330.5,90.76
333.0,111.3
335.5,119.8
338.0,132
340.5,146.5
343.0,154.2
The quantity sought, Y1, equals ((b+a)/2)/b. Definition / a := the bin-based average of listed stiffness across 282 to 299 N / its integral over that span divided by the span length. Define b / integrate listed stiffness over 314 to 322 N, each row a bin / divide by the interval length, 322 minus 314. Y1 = 1.5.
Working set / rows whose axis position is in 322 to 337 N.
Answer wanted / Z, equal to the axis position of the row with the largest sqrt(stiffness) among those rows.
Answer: 335.5 N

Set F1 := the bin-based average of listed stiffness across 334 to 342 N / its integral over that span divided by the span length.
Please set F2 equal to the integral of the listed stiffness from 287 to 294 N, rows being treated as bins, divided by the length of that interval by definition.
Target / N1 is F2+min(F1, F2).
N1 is 310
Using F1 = 133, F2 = 177.1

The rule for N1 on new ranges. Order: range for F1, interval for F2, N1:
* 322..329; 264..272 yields 252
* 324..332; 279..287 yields 259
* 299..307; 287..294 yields 337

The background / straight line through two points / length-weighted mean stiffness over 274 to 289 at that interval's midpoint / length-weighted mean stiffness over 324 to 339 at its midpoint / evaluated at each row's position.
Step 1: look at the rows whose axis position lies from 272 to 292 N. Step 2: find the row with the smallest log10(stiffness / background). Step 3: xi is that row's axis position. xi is 275.5 N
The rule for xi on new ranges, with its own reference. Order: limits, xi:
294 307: 305.5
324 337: 325.5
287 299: 288.0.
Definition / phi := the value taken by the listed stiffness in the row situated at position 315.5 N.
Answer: 101.7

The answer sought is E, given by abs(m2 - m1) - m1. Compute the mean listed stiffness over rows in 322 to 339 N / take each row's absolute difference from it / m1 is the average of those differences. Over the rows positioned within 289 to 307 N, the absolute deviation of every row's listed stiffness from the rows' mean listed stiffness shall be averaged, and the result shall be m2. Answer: -6.7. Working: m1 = 19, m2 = 6.7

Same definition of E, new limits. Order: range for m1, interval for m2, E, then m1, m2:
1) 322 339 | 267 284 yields -5.0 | 19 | 5.0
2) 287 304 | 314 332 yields -1.4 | 5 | 7.8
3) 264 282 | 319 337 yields 3.7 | 5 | 14.2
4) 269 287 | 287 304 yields -2.8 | 4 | 4.6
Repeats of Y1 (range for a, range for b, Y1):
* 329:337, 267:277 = 0.8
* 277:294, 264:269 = 1.0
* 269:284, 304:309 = 1.1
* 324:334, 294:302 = 0.8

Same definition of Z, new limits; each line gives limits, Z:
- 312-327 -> 313.0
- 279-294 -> 293.0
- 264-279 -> 268.0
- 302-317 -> 303.0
